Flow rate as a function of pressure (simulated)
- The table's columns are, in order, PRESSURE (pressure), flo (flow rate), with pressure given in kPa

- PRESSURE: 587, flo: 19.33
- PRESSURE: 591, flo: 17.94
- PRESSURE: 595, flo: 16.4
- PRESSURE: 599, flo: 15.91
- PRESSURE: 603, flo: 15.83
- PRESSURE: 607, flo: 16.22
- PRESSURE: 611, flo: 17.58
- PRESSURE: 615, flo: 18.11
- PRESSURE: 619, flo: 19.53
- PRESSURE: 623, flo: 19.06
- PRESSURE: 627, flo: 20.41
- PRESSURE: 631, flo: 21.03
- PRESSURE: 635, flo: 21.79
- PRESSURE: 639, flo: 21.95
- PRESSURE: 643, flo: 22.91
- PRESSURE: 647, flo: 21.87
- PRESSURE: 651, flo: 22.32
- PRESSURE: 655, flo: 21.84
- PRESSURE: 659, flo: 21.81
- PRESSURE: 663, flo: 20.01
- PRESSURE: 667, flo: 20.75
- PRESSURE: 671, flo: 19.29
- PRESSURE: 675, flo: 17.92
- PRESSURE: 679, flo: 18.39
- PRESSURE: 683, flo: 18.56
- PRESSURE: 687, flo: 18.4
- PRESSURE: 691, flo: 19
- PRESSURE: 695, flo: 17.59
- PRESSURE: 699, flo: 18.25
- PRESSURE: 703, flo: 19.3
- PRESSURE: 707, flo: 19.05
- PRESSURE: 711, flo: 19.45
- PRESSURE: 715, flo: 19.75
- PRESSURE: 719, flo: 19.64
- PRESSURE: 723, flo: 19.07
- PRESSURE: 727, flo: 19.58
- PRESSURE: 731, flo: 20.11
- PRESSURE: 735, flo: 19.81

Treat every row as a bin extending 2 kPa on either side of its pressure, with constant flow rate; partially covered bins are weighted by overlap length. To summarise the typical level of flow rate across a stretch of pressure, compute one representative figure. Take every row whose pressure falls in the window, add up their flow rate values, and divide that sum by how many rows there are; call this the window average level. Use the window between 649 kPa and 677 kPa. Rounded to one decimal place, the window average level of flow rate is 20.6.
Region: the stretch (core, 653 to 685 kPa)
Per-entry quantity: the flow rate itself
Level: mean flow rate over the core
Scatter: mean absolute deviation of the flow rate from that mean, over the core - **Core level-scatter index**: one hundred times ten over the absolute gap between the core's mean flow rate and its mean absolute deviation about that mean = 53.9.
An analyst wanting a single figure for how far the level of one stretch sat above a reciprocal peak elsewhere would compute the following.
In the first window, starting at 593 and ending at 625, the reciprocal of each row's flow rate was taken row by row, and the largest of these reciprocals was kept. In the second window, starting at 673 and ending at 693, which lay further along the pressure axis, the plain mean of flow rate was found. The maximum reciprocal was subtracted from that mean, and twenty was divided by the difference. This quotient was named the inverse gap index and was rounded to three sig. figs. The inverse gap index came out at 1.09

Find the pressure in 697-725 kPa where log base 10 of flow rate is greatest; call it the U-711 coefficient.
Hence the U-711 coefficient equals 715 kPa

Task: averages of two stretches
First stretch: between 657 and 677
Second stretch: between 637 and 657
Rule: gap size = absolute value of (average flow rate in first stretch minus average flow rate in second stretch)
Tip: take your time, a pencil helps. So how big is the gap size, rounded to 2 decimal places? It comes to 2.22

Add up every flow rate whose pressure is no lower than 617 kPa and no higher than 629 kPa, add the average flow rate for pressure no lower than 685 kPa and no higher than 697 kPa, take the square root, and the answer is 8.79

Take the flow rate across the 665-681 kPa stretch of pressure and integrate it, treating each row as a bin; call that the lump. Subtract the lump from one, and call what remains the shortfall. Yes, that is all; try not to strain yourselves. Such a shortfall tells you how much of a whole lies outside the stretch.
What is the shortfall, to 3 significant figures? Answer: -304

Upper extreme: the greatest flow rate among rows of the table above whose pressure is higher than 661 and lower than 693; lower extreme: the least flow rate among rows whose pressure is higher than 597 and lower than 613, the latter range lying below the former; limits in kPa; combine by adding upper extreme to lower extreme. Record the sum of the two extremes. 37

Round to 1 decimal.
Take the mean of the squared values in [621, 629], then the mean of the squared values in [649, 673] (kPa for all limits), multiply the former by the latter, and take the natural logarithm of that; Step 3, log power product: 12.1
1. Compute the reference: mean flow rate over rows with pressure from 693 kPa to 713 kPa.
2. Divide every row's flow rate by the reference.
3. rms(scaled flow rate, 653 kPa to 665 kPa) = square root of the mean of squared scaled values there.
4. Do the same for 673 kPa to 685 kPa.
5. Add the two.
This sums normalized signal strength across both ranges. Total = 2.11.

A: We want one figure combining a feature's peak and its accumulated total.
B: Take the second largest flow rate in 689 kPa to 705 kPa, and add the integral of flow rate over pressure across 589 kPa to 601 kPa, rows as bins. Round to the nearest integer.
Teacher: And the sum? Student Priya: 220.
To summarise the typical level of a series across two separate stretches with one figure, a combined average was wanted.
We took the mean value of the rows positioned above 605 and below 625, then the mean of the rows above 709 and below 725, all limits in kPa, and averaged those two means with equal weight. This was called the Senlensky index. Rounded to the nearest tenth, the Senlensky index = 18.8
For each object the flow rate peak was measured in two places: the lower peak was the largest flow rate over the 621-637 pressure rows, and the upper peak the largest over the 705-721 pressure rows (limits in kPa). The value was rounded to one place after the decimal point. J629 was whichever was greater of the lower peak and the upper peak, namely 21.8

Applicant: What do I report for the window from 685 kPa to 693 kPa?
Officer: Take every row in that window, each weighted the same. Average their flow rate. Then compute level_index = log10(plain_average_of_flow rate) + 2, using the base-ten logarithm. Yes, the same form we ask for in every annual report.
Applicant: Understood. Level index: 3.27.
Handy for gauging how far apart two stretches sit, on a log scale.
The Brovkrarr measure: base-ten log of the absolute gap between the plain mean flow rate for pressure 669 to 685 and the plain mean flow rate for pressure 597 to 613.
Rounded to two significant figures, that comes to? 0.33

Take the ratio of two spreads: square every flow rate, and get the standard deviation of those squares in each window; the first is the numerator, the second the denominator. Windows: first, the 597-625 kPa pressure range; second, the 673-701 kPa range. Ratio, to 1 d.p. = 3.2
